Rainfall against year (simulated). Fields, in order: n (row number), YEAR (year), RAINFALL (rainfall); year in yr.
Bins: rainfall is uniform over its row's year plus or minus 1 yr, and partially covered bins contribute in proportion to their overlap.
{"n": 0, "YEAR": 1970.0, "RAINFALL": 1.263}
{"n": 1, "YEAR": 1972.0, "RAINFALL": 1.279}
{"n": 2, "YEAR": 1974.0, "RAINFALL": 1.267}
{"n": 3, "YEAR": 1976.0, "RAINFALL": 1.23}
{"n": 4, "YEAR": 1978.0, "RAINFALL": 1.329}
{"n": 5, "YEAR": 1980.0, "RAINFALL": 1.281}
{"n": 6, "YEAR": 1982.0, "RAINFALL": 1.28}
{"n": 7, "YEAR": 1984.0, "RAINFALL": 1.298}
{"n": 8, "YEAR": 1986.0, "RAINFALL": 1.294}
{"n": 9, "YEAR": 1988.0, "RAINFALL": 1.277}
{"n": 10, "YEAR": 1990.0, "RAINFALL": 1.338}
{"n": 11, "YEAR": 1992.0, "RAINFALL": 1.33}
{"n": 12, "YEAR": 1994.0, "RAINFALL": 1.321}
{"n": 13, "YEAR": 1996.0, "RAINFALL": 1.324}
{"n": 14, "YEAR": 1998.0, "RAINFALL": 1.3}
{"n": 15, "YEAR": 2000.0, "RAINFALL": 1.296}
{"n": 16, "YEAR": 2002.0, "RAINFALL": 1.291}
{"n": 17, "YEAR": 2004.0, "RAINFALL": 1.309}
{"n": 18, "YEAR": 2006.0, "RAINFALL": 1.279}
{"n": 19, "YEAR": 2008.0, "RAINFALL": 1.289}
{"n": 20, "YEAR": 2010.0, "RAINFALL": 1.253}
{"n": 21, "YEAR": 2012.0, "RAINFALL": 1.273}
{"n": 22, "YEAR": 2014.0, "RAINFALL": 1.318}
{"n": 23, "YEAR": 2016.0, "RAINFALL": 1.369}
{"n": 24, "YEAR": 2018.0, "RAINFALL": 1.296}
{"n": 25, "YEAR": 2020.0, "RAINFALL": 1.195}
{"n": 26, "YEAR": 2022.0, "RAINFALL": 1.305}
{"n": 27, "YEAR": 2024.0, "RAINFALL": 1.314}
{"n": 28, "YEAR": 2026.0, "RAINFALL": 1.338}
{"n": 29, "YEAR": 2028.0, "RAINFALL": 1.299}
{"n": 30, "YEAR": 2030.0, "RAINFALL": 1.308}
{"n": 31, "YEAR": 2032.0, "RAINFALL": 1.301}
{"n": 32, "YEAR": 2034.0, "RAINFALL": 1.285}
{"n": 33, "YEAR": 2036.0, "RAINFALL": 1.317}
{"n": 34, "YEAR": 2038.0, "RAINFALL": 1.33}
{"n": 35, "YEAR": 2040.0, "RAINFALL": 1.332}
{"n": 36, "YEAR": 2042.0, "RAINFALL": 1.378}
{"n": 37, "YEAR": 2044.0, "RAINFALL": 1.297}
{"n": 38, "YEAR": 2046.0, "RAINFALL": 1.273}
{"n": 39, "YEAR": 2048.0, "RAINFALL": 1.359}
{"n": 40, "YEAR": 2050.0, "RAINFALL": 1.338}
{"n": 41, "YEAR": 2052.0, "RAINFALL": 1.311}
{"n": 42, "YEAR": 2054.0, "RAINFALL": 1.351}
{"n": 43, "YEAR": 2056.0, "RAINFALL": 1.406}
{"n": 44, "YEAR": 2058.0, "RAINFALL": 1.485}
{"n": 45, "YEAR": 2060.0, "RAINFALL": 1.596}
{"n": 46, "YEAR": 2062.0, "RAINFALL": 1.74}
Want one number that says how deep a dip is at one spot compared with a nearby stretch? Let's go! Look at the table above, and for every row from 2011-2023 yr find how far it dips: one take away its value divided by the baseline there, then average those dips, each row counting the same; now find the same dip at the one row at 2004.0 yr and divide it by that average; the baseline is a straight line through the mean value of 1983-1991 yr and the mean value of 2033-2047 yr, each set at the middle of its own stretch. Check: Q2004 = -0.2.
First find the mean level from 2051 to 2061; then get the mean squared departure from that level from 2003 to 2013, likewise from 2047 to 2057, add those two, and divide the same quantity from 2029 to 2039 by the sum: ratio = 0.51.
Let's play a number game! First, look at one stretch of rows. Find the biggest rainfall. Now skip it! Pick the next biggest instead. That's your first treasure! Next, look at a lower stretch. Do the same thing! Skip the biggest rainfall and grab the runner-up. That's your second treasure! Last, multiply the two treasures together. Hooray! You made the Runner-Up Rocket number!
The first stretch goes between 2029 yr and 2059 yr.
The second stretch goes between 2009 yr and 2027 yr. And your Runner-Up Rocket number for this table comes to 1.88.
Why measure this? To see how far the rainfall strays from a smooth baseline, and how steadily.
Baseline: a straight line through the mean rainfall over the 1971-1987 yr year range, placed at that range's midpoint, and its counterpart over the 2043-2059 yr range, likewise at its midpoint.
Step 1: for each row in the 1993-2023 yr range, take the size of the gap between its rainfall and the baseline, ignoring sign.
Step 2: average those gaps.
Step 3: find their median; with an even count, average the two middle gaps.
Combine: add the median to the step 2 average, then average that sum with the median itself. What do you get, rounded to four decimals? 0.0390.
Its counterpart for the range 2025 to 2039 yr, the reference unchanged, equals 0.0368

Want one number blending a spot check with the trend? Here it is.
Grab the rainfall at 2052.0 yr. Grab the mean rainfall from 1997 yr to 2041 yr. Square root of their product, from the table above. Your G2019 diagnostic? 1.31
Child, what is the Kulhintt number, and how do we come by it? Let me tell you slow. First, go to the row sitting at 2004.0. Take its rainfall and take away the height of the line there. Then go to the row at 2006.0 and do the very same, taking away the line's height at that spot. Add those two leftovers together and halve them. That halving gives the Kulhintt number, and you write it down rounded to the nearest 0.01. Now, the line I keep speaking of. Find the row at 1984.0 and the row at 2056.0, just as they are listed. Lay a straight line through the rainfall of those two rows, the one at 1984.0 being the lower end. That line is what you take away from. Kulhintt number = -0.04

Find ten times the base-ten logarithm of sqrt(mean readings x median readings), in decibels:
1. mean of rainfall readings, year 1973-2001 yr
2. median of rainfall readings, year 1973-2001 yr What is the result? 1.13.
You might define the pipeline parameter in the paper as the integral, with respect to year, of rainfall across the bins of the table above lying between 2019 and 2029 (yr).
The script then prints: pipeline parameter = 12.9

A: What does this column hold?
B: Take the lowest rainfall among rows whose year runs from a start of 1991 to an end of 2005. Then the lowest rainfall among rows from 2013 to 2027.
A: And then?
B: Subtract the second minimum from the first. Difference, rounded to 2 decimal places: 0.10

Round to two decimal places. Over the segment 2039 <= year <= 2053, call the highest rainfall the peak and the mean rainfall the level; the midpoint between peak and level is 1.35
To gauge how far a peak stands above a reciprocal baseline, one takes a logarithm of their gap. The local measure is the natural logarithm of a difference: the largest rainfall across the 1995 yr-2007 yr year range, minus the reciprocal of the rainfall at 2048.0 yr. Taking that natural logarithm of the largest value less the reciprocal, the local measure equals -0.531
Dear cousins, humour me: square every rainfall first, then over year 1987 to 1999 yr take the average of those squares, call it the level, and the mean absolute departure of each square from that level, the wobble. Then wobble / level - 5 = -4.97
